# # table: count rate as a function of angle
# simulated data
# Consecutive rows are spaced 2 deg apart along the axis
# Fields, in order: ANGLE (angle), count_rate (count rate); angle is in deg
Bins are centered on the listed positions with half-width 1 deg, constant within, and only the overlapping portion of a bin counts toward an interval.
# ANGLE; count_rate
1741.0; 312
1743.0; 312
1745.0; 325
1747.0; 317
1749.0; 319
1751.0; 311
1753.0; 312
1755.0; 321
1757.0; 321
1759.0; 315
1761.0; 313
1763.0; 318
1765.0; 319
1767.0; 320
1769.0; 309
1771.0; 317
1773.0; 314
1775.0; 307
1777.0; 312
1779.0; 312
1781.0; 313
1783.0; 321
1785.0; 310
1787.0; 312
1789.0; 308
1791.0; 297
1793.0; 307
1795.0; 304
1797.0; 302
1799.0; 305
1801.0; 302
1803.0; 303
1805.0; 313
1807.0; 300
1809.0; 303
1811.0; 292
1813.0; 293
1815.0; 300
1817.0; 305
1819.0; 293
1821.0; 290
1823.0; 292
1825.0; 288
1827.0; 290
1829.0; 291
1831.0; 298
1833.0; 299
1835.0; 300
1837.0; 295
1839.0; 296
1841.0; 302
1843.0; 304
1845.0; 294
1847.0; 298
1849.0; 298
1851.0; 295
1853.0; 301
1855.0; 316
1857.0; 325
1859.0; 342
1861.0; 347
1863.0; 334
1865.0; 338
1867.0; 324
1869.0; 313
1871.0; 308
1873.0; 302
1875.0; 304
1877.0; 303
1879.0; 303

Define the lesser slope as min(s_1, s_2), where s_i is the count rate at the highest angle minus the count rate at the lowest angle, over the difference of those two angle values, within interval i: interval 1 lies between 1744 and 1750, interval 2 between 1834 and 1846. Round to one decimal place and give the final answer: -1.5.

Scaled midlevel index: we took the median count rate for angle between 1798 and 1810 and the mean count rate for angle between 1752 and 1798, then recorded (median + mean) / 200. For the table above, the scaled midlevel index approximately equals 3.08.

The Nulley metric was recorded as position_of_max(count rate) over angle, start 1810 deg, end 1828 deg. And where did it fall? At 1817.0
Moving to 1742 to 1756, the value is 1745.0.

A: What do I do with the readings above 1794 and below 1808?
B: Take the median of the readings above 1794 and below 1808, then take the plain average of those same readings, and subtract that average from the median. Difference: -1.1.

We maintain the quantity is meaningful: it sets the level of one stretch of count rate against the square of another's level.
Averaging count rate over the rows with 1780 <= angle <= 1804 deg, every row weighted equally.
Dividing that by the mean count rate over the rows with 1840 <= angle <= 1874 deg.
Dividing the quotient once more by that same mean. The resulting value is 0.0031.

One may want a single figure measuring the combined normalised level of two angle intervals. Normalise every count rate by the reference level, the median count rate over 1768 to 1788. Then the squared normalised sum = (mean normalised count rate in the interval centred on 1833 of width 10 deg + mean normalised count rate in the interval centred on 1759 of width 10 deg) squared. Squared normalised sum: 3.88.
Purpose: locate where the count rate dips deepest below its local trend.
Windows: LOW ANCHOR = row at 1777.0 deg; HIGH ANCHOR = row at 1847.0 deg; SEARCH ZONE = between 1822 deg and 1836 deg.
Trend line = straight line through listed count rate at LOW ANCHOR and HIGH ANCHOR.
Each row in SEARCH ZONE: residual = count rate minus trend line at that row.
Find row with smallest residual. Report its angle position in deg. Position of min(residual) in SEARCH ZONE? 1825.0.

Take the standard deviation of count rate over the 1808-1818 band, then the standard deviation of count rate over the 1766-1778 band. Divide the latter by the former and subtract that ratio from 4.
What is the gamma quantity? 3.2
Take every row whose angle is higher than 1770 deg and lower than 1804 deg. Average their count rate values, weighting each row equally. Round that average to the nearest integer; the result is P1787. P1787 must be 309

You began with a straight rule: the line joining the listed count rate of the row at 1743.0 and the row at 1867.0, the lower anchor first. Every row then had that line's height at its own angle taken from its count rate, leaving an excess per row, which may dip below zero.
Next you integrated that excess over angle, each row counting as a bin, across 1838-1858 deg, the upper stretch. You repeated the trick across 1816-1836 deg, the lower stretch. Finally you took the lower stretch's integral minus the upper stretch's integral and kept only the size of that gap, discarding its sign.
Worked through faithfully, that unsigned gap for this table 123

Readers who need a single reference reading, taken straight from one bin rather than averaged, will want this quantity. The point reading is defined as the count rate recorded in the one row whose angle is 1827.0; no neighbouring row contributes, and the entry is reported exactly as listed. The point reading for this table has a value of 290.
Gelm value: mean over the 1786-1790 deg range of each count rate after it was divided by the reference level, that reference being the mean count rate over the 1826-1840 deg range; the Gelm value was 1.05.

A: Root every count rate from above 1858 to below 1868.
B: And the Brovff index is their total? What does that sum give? 91.8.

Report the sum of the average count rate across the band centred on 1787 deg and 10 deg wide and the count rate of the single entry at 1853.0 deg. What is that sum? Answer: 611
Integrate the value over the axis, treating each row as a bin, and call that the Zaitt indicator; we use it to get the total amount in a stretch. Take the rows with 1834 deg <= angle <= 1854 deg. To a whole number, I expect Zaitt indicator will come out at 5966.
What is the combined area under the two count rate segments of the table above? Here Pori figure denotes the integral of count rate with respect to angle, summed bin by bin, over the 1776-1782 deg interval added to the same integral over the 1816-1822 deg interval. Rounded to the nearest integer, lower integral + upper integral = 3650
